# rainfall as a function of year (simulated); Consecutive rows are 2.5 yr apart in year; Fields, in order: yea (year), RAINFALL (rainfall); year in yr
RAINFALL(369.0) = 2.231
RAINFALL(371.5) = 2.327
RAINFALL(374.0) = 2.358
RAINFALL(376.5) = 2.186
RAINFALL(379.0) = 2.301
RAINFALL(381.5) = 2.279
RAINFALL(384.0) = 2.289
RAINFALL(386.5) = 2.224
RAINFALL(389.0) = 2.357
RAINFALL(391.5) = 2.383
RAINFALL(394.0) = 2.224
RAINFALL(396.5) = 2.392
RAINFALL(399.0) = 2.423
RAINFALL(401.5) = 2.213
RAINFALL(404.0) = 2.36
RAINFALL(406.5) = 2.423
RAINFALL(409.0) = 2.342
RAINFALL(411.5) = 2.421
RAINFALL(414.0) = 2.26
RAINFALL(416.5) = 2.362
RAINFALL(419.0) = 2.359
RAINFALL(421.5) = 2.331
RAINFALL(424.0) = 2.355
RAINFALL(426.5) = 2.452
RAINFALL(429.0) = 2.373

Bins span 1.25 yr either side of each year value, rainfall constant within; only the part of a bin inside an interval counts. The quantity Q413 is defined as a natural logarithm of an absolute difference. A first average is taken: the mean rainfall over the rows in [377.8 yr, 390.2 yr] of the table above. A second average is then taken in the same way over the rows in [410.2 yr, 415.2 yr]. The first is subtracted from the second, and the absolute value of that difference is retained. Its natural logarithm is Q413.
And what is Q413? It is -3.0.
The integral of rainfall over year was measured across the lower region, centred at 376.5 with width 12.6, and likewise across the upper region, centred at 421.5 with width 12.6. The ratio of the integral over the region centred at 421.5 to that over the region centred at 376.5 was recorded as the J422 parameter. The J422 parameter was 1.04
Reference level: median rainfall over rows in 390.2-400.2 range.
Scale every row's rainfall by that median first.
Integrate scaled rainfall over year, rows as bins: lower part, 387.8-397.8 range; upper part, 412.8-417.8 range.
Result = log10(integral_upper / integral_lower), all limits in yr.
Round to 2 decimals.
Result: -0.31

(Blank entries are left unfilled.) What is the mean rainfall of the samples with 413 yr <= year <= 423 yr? 2.33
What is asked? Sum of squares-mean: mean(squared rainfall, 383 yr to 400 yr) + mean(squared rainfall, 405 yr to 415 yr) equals 11.0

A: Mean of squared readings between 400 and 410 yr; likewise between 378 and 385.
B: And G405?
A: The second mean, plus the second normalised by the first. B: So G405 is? 6.20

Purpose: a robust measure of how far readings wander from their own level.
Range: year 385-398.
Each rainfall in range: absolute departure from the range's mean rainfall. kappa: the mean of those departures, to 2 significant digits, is 0.074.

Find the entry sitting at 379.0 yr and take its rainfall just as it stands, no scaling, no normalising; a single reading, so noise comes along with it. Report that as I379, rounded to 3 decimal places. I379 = 2.301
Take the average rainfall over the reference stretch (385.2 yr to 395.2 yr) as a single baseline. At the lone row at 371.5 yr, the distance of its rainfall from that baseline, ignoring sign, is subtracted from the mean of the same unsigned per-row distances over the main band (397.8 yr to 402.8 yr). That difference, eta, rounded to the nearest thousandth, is 0.075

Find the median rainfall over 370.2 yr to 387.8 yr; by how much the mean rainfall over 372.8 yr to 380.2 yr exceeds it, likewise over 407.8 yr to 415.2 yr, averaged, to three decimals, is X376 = 0.022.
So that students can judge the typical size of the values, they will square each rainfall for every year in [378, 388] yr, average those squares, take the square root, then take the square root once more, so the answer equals 1.51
